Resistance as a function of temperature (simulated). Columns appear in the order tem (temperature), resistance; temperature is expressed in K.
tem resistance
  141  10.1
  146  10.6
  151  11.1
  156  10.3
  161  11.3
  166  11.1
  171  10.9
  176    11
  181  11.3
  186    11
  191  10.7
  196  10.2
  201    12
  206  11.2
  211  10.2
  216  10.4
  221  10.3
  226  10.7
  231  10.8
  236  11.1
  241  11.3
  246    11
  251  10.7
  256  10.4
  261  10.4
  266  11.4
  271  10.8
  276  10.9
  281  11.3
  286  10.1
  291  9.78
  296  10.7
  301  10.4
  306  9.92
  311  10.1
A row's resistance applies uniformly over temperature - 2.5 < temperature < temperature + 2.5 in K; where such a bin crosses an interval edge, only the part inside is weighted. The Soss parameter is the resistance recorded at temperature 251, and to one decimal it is 10.7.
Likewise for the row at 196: 10.2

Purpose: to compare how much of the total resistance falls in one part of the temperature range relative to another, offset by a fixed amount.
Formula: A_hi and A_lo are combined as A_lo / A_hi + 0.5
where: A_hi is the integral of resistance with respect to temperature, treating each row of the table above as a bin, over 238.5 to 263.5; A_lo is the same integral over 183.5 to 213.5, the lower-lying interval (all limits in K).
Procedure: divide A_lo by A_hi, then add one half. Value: 1.7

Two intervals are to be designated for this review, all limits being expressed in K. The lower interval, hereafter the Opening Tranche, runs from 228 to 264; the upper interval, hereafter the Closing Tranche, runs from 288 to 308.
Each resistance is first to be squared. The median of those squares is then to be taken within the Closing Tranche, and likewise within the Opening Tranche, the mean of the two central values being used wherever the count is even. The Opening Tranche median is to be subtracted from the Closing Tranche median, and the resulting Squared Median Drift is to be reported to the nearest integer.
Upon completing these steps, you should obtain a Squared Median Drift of -13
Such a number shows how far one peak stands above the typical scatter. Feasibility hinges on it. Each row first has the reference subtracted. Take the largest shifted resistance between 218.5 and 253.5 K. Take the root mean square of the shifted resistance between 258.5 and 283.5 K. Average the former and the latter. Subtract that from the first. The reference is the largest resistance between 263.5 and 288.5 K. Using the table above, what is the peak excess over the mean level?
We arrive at -0.33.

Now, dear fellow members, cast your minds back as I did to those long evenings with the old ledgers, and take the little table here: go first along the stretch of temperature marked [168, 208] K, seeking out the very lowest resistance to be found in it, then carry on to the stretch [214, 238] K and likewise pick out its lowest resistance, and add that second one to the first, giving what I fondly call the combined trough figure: 20.5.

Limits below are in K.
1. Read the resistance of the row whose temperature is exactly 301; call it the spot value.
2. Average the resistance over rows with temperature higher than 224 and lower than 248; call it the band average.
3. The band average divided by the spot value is 1.06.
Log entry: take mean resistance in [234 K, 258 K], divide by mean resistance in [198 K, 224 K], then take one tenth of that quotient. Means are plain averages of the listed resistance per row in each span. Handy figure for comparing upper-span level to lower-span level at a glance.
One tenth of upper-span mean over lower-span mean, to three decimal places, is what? 0.101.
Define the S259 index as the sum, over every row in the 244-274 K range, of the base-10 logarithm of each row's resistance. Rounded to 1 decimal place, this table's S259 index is 6.2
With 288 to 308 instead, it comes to 4.0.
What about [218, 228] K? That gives 2.0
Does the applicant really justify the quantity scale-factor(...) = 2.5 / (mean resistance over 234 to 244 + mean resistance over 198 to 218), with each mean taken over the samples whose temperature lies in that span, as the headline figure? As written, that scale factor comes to 0.113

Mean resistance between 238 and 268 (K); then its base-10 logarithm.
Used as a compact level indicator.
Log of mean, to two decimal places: 1.04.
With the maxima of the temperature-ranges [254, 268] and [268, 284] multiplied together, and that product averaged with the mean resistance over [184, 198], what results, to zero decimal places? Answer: 70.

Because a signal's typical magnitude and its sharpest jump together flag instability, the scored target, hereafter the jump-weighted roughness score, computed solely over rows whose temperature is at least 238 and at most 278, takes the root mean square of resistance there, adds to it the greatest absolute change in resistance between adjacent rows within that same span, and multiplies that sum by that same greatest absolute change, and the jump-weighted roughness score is 12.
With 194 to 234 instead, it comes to 23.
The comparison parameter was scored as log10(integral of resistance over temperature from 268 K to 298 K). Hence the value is 2.50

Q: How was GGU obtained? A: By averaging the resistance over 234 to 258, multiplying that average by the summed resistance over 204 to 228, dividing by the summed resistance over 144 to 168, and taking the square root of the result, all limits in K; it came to 3.25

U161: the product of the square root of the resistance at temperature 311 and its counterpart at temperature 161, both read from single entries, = 10.7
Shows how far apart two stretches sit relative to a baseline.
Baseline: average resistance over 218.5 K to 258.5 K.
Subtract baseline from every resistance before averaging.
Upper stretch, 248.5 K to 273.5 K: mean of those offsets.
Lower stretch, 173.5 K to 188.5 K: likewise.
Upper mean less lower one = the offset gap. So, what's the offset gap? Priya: -0.4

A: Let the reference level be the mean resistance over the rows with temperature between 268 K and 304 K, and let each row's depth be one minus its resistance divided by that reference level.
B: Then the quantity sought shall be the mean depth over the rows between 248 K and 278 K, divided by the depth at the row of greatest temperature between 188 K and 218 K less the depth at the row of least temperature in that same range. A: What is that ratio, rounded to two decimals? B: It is -0.66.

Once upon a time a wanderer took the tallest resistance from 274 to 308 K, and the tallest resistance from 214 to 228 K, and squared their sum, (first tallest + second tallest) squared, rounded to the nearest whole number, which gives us 484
